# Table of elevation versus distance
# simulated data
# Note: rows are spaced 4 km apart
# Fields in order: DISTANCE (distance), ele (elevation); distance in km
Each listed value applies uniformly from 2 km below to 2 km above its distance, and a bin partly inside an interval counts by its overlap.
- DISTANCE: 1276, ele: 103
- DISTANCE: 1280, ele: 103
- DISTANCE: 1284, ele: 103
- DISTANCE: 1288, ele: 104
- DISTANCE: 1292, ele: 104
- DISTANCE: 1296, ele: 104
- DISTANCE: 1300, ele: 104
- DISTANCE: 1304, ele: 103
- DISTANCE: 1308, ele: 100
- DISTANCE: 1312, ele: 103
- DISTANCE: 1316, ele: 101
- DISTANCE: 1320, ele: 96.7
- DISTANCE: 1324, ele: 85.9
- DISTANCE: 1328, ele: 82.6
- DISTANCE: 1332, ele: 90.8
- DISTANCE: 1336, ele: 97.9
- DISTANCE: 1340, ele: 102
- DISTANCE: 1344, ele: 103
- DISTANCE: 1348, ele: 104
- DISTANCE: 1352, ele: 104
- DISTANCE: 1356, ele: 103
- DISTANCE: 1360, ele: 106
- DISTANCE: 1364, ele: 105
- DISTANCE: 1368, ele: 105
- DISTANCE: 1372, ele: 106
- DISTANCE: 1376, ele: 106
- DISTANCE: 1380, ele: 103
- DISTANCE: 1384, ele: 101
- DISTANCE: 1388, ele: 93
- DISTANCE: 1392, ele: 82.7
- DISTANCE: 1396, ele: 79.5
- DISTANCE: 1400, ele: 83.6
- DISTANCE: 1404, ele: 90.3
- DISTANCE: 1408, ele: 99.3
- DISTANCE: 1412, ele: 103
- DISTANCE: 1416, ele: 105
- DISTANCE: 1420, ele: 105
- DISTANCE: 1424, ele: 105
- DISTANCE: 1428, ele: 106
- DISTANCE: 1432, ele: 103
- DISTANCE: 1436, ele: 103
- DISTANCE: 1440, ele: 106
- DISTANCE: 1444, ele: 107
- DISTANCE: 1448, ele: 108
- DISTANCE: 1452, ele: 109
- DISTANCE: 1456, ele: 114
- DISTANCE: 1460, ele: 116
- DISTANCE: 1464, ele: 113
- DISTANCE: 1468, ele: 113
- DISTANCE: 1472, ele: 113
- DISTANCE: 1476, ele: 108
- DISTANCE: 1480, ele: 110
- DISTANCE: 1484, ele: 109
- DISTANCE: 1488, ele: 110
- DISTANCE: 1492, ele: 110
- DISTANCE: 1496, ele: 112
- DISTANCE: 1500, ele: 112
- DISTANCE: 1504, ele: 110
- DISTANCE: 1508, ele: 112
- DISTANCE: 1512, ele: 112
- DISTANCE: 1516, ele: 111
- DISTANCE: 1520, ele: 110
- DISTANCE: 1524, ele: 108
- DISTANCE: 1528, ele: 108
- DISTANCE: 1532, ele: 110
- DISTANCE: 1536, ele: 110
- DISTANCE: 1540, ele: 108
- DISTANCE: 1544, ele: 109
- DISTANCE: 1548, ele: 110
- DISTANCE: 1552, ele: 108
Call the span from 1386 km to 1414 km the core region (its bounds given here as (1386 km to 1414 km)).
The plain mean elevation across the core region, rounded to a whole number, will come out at 90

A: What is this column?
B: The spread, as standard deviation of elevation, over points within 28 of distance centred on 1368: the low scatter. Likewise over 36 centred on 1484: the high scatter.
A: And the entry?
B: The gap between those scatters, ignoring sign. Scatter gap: 0.4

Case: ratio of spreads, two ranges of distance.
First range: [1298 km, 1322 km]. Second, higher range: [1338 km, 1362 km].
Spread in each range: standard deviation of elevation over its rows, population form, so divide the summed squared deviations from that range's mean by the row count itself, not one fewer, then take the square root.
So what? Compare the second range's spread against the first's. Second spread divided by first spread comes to 0.51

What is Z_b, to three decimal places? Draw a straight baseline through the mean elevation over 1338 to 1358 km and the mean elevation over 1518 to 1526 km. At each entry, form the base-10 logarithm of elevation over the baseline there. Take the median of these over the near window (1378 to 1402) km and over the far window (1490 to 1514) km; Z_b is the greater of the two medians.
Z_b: 0.013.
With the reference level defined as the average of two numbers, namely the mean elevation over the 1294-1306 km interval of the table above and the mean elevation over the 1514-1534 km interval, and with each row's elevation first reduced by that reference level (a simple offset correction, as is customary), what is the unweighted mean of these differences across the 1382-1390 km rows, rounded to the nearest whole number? -10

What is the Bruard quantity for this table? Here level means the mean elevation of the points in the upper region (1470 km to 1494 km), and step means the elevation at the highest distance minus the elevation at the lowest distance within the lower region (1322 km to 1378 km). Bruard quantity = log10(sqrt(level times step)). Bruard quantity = 1.67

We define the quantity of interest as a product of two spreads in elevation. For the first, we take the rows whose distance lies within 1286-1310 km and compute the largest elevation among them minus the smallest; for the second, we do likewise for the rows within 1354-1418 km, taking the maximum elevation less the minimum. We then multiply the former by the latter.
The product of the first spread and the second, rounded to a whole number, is 106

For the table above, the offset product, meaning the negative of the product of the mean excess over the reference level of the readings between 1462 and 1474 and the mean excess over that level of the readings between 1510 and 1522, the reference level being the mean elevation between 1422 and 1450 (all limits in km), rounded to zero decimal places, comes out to -42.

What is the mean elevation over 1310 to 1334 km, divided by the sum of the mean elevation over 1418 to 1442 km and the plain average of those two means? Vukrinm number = 0.46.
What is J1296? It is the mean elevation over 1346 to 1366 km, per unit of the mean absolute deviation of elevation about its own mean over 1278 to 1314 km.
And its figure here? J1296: 132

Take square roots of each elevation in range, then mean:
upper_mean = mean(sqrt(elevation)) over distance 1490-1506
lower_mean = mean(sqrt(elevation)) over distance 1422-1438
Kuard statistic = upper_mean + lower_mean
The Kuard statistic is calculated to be 20.7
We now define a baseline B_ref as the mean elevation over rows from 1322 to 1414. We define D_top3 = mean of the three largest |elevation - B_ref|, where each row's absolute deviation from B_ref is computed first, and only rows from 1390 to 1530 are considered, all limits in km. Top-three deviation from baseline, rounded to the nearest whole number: 18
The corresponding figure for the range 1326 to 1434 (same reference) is 16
